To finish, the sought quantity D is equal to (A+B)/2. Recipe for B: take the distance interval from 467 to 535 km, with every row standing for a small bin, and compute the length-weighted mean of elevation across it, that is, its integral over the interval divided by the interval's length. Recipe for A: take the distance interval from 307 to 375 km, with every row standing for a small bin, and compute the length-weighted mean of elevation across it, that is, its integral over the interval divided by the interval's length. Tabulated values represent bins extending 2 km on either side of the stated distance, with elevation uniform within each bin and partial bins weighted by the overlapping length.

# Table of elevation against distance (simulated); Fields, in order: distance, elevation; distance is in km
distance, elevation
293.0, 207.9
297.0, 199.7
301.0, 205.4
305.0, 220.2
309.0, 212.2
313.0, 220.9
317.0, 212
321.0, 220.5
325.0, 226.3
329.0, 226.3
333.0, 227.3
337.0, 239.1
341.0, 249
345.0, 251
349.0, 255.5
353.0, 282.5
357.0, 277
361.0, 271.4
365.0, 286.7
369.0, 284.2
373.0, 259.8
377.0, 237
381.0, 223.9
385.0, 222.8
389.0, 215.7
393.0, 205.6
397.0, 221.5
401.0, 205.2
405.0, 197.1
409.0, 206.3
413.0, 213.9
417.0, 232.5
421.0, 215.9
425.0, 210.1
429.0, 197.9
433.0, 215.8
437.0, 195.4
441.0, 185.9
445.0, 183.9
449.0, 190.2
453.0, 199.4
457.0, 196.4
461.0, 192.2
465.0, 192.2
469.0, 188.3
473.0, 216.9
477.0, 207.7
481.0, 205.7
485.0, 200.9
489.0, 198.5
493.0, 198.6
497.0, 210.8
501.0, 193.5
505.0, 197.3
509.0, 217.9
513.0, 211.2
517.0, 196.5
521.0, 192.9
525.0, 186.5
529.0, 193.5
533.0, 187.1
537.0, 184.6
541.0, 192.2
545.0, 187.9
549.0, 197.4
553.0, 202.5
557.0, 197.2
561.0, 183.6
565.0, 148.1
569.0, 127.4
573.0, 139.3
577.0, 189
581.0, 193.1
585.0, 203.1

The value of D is 224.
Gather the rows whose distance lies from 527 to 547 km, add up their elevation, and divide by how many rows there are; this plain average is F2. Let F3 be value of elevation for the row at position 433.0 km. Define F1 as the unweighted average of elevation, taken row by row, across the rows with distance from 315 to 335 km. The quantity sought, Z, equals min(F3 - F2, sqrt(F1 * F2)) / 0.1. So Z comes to 267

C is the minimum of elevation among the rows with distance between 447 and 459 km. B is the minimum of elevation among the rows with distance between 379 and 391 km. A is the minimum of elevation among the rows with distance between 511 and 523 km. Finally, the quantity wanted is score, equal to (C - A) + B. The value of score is 213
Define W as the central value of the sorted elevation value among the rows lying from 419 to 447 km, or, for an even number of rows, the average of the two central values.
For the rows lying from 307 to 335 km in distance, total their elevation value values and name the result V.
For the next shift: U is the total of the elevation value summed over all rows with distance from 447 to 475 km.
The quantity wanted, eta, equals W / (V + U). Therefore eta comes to 0.068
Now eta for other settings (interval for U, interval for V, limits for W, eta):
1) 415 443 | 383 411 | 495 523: 0.067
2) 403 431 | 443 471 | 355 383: 0.096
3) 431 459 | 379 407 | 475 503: 0.070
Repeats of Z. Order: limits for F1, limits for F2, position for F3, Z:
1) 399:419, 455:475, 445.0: -133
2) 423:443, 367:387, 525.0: -590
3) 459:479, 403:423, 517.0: -166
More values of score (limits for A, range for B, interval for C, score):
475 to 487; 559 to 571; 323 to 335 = 153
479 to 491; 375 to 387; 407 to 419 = 231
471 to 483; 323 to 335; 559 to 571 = 148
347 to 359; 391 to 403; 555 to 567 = 98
